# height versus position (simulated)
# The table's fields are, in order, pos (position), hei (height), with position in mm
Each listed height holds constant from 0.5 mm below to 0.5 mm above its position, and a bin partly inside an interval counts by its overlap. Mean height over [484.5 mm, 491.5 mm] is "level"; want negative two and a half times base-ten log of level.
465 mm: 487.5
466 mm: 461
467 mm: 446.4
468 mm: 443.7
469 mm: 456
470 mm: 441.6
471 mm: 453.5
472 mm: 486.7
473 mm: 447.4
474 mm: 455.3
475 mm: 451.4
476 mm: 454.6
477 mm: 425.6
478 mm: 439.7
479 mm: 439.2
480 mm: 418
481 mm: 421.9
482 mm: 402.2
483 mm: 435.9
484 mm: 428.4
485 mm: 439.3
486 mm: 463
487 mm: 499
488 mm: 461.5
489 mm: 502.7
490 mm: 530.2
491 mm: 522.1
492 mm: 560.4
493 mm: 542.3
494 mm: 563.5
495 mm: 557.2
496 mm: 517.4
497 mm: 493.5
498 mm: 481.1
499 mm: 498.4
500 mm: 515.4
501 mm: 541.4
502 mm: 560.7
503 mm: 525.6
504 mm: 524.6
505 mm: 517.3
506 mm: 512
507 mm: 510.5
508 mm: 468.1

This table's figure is -6.72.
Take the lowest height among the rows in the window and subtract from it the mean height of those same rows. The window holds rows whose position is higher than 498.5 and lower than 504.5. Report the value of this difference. -29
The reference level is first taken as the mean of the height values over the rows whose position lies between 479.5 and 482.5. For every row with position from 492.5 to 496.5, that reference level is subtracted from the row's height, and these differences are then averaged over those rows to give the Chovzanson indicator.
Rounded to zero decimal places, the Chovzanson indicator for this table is 131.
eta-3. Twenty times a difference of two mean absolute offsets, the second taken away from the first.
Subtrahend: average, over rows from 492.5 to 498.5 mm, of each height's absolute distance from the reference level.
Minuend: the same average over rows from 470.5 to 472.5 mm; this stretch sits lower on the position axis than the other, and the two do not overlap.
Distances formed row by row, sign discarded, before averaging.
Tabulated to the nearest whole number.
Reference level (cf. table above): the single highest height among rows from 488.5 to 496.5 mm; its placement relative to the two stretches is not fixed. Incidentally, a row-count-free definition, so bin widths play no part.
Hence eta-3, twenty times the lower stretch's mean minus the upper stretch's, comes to 1115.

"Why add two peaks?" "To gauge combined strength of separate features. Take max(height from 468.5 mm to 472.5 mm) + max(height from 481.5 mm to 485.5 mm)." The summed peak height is 926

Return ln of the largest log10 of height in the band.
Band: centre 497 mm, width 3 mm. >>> 1.00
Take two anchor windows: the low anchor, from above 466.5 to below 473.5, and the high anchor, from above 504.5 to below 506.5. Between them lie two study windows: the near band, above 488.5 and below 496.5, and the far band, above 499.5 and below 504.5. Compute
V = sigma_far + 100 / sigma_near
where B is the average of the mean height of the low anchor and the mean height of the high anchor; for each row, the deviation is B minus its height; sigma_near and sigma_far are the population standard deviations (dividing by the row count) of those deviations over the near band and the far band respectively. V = 21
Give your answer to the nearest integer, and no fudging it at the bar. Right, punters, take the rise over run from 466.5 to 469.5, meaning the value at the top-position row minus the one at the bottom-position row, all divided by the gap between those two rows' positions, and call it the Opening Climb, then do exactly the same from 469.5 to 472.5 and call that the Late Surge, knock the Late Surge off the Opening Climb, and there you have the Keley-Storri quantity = -18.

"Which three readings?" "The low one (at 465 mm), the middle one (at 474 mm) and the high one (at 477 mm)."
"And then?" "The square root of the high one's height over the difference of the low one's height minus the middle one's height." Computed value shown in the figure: 3.6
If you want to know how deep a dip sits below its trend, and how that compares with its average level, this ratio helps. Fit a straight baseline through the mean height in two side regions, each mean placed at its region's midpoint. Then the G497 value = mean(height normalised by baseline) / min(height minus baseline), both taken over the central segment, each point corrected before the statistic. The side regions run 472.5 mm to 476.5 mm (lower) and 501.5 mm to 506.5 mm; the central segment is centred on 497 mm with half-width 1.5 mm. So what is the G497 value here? -0.031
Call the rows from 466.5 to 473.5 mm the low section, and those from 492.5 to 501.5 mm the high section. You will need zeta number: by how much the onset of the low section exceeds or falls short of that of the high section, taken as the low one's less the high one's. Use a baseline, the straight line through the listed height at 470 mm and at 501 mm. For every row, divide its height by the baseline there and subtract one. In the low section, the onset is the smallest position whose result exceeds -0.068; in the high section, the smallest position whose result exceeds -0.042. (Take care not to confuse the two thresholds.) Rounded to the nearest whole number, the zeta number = -26 mm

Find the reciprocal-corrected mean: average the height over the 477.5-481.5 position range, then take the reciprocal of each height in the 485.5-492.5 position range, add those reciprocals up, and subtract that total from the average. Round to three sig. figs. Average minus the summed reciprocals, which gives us 430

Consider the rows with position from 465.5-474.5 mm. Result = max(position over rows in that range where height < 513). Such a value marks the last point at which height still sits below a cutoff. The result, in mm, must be 474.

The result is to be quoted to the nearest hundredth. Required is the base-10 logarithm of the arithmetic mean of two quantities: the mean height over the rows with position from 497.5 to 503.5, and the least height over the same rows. 2.70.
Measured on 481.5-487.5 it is 2.63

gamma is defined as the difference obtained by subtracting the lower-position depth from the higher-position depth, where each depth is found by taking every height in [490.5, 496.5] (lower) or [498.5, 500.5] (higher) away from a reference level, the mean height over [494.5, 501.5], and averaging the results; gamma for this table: 37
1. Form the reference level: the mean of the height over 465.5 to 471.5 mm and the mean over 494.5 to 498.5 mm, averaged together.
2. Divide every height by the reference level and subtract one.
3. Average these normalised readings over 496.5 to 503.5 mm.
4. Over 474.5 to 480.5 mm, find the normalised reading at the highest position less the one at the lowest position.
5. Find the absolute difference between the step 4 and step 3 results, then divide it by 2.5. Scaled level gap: 0.06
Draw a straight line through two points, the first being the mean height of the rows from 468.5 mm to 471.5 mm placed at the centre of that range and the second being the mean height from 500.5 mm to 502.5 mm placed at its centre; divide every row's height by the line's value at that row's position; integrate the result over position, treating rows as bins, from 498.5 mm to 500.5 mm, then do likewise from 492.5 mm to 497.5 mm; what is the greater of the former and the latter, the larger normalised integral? 5.0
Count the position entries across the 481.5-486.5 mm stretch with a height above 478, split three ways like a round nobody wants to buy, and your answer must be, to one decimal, 0.0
